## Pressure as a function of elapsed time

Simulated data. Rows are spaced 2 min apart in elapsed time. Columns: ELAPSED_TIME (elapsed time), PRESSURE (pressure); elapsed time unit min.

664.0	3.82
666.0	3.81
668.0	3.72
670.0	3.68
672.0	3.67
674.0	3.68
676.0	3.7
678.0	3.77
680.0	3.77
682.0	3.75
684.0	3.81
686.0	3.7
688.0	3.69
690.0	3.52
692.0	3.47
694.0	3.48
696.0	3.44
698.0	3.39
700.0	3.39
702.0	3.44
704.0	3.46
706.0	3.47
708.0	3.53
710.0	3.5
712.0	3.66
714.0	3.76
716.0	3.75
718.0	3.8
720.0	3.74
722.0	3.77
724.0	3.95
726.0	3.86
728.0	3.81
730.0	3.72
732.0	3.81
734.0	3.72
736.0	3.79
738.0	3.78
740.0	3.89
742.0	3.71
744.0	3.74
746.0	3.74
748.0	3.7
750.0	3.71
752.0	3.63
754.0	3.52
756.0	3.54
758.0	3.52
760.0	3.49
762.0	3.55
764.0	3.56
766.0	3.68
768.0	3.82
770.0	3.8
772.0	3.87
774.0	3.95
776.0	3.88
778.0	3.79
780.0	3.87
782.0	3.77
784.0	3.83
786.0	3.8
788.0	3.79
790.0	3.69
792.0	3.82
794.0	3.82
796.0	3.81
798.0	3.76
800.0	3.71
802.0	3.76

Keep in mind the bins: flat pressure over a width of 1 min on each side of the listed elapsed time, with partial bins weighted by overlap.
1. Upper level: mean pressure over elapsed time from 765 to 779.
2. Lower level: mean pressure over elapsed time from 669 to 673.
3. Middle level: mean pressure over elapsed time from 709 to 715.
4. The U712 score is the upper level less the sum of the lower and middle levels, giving -3.49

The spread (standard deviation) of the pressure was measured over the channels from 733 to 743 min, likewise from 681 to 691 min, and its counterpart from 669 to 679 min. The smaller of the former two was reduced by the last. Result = 0.03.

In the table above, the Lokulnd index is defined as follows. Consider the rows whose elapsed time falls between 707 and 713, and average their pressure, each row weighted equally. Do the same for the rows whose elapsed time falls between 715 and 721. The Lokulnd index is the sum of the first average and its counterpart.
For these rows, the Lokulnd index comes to 7.33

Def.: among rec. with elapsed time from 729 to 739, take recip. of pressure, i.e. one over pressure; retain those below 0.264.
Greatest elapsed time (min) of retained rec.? 736.0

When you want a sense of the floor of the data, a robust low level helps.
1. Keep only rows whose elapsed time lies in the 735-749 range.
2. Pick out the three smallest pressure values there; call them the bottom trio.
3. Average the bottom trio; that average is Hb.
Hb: 3.72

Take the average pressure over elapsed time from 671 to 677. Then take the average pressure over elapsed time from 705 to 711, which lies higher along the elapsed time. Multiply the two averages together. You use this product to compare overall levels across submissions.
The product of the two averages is 12.9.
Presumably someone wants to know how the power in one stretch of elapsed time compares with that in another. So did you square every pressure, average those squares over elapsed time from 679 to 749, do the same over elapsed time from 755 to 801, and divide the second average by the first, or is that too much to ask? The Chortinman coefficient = 1.04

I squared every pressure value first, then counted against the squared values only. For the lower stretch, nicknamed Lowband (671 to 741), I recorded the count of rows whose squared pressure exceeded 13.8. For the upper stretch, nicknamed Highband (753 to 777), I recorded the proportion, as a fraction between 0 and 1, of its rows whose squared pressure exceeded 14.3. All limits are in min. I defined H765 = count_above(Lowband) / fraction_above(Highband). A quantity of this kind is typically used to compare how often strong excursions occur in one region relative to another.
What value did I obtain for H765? 43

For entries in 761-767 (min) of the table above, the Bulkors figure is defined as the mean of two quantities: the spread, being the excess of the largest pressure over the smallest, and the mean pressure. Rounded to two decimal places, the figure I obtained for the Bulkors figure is 1.86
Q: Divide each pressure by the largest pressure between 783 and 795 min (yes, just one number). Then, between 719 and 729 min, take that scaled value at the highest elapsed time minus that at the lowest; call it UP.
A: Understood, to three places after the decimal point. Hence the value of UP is 0.018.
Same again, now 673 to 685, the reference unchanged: 0.034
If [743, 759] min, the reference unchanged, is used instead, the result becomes -0.057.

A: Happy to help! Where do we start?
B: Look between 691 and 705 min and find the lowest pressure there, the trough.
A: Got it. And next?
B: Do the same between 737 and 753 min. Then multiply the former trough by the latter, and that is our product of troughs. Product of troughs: 12.31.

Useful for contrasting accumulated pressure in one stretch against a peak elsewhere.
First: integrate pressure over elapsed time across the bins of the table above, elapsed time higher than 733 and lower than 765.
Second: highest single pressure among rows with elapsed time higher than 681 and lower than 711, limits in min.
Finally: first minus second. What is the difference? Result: 113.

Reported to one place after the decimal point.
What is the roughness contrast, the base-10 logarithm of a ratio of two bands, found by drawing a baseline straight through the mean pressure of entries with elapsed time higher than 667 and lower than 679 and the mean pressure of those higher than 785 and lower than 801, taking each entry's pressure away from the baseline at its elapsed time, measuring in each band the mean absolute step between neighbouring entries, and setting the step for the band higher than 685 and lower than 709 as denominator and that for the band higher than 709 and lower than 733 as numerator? 0.3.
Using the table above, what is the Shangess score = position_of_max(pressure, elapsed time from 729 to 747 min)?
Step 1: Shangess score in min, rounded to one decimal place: 740.0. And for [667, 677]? 668.0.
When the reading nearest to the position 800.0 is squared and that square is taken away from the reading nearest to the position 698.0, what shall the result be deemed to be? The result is -10.4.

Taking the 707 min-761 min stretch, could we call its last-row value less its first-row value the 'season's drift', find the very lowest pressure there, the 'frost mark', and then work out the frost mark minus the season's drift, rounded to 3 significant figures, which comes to 3.53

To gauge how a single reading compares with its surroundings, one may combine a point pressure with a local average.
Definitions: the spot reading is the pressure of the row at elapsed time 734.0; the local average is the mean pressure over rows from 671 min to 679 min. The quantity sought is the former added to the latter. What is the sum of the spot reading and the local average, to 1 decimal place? 7.4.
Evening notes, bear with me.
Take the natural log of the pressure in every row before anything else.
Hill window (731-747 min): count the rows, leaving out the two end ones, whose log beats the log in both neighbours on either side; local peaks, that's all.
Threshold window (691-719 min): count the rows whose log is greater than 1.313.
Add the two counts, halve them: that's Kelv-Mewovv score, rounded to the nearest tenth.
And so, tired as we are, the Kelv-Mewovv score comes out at 2.5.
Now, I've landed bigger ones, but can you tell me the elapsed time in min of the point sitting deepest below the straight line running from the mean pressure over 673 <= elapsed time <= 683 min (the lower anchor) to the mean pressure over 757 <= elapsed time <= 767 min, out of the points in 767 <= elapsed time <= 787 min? 782.0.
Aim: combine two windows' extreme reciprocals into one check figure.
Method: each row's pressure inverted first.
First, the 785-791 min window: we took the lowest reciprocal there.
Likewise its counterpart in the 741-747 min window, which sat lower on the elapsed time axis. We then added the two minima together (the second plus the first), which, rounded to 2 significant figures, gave 0.53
